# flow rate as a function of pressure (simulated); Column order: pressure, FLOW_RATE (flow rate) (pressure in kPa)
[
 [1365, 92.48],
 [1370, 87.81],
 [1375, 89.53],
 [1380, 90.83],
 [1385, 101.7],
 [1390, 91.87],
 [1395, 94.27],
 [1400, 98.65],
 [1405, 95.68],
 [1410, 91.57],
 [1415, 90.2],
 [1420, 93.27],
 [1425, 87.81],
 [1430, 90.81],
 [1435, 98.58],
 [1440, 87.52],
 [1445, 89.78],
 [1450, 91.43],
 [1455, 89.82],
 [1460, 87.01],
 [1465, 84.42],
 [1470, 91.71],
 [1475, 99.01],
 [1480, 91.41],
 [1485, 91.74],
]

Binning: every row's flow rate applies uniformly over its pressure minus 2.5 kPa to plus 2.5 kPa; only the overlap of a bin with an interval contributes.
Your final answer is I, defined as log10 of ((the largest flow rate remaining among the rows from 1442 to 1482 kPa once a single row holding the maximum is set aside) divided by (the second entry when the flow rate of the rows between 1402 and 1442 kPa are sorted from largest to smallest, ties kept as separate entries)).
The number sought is -0.02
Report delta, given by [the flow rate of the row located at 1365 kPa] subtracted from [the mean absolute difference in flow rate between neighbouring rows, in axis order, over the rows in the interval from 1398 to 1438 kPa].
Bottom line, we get -89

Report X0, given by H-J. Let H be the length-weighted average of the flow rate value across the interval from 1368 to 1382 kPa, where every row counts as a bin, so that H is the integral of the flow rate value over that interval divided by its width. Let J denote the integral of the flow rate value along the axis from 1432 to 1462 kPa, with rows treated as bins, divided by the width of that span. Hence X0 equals -1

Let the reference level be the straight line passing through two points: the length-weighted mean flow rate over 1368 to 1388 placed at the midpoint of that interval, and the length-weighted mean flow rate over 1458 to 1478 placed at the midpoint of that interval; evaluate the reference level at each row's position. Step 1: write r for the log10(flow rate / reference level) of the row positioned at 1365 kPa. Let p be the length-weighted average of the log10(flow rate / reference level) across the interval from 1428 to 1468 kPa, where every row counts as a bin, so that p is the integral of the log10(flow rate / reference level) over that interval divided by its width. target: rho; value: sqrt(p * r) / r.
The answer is -1.9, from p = -0.0059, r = -0.0017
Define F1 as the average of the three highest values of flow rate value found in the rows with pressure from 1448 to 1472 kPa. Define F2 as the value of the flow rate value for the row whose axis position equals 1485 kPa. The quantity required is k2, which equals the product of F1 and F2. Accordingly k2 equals 8347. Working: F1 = 91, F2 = 91.74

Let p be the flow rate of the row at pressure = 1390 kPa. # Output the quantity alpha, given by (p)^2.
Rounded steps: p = 91.87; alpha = 8440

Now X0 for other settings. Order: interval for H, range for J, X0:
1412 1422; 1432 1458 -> 0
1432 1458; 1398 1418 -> -3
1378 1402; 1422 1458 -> 5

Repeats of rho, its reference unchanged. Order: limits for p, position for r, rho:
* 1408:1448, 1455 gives -0.6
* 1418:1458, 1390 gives -0.8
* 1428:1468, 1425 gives -0.6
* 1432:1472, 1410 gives -1.8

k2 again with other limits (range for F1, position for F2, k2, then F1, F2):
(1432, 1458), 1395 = 8793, 93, 94.27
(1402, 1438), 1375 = 8581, 96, 89.53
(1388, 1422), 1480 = 8794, 96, 91.41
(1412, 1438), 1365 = 8713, 94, 92.48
